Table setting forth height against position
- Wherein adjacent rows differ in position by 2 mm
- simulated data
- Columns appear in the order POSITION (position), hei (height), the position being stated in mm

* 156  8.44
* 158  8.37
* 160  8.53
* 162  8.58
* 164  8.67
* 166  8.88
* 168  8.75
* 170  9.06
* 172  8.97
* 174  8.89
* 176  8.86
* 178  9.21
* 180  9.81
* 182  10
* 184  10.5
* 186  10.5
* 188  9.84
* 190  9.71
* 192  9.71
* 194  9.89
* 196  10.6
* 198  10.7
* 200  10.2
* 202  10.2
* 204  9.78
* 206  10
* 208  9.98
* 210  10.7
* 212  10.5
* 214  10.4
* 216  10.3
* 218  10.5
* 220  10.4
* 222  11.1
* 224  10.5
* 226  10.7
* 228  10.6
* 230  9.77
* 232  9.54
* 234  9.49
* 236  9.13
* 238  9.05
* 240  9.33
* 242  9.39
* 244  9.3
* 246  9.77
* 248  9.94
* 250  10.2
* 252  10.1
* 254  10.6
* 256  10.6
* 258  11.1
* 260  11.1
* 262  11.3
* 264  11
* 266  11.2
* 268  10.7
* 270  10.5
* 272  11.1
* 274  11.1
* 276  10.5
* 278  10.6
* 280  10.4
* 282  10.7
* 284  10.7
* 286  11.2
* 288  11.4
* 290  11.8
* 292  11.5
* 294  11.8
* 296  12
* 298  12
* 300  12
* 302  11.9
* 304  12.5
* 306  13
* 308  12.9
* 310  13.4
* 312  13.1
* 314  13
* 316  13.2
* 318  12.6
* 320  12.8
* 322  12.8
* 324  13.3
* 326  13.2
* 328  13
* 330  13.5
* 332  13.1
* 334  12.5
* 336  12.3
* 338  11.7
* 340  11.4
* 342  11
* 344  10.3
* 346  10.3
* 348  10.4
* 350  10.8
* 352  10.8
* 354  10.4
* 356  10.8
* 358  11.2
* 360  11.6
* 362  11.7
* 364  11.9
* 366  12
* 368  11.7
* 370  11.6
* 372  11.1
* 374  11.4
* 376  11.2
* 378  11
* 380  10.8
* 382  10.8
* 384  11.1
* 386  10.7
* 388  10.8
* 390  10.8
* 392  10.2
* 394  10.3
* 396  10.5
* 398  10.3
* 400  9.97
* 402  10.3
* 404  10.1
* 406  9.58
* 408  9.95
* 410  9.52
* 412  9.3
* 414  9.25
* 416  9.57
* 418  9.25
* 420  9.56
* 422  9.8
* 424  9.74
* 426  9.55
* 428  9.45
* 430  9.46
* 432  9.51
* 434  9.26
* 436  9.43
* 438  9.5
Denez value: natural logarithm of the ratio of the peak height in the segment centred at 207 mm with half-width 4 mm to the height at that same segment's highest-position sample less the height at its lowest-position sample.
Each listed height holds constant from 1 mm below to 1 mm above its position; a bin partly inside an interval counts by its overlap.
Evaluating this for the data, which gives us 2.5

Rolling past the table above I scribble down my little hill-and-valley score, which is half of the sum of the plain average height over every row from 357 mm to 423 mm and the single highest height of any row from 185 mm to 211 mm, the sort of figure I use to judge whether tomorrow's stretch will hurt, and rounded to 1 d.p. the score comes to 10.6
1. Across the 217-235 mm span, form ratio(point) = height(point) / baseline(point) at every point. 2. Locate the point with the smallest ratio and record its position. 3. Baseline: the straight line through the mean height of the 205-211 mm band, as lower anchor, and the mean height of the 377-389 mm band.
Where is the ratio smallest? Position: 234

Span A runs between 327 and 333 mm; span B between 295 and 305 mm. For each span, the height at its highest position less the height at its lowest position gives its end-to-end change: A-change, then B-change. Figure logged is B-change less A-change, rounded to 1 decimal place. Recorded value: 0.4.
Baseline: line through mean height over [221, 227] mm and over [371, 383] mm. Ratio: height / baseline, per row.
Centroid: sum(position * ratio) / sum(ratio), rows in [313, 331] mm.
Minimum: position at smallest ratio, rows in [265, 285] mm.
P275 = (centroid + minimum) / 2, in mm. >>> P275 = 301.0 mm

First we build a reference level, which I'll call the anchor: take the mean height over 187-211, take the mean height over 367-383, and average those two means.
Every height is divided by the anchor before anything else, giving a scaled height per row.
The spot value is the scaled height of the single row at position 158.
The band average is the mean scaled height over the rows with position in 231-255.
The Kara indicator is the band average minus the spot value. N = 0.12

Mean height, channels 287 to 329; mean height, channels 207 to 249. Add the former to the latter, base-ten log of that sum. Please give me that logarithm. 1.35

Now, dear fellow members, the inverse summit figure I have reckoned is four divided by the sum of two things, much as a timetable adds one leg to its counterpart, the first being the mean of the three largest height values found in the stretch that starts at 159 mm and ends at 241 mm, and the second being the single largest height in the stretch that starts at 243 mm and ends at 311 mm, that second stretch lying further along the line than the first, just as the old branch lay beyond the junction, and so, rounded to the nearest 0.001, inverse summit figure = 0.165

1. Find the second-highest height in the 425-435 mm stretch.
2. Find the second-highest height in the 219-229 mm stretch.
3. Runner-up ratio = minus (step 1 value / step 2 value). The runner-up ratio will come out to -0.89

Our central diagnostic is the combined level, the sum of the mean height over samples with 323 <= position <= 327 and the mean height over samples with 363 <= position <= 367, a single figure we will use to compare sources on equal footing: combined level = 25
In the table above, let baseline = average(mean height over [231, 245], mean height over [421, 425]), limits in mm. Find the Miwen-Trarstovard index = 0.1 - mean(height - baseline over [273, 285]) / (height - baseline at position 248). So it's -2.7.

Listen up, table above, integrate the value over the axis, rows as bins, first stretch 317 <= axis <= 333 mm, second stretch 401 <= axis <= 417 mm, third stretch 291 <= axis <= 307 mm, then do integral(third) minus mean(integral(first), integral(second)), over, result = 12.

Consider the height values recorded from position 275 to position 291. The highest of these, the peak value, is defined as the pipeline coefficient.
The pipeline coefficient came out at 11.8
